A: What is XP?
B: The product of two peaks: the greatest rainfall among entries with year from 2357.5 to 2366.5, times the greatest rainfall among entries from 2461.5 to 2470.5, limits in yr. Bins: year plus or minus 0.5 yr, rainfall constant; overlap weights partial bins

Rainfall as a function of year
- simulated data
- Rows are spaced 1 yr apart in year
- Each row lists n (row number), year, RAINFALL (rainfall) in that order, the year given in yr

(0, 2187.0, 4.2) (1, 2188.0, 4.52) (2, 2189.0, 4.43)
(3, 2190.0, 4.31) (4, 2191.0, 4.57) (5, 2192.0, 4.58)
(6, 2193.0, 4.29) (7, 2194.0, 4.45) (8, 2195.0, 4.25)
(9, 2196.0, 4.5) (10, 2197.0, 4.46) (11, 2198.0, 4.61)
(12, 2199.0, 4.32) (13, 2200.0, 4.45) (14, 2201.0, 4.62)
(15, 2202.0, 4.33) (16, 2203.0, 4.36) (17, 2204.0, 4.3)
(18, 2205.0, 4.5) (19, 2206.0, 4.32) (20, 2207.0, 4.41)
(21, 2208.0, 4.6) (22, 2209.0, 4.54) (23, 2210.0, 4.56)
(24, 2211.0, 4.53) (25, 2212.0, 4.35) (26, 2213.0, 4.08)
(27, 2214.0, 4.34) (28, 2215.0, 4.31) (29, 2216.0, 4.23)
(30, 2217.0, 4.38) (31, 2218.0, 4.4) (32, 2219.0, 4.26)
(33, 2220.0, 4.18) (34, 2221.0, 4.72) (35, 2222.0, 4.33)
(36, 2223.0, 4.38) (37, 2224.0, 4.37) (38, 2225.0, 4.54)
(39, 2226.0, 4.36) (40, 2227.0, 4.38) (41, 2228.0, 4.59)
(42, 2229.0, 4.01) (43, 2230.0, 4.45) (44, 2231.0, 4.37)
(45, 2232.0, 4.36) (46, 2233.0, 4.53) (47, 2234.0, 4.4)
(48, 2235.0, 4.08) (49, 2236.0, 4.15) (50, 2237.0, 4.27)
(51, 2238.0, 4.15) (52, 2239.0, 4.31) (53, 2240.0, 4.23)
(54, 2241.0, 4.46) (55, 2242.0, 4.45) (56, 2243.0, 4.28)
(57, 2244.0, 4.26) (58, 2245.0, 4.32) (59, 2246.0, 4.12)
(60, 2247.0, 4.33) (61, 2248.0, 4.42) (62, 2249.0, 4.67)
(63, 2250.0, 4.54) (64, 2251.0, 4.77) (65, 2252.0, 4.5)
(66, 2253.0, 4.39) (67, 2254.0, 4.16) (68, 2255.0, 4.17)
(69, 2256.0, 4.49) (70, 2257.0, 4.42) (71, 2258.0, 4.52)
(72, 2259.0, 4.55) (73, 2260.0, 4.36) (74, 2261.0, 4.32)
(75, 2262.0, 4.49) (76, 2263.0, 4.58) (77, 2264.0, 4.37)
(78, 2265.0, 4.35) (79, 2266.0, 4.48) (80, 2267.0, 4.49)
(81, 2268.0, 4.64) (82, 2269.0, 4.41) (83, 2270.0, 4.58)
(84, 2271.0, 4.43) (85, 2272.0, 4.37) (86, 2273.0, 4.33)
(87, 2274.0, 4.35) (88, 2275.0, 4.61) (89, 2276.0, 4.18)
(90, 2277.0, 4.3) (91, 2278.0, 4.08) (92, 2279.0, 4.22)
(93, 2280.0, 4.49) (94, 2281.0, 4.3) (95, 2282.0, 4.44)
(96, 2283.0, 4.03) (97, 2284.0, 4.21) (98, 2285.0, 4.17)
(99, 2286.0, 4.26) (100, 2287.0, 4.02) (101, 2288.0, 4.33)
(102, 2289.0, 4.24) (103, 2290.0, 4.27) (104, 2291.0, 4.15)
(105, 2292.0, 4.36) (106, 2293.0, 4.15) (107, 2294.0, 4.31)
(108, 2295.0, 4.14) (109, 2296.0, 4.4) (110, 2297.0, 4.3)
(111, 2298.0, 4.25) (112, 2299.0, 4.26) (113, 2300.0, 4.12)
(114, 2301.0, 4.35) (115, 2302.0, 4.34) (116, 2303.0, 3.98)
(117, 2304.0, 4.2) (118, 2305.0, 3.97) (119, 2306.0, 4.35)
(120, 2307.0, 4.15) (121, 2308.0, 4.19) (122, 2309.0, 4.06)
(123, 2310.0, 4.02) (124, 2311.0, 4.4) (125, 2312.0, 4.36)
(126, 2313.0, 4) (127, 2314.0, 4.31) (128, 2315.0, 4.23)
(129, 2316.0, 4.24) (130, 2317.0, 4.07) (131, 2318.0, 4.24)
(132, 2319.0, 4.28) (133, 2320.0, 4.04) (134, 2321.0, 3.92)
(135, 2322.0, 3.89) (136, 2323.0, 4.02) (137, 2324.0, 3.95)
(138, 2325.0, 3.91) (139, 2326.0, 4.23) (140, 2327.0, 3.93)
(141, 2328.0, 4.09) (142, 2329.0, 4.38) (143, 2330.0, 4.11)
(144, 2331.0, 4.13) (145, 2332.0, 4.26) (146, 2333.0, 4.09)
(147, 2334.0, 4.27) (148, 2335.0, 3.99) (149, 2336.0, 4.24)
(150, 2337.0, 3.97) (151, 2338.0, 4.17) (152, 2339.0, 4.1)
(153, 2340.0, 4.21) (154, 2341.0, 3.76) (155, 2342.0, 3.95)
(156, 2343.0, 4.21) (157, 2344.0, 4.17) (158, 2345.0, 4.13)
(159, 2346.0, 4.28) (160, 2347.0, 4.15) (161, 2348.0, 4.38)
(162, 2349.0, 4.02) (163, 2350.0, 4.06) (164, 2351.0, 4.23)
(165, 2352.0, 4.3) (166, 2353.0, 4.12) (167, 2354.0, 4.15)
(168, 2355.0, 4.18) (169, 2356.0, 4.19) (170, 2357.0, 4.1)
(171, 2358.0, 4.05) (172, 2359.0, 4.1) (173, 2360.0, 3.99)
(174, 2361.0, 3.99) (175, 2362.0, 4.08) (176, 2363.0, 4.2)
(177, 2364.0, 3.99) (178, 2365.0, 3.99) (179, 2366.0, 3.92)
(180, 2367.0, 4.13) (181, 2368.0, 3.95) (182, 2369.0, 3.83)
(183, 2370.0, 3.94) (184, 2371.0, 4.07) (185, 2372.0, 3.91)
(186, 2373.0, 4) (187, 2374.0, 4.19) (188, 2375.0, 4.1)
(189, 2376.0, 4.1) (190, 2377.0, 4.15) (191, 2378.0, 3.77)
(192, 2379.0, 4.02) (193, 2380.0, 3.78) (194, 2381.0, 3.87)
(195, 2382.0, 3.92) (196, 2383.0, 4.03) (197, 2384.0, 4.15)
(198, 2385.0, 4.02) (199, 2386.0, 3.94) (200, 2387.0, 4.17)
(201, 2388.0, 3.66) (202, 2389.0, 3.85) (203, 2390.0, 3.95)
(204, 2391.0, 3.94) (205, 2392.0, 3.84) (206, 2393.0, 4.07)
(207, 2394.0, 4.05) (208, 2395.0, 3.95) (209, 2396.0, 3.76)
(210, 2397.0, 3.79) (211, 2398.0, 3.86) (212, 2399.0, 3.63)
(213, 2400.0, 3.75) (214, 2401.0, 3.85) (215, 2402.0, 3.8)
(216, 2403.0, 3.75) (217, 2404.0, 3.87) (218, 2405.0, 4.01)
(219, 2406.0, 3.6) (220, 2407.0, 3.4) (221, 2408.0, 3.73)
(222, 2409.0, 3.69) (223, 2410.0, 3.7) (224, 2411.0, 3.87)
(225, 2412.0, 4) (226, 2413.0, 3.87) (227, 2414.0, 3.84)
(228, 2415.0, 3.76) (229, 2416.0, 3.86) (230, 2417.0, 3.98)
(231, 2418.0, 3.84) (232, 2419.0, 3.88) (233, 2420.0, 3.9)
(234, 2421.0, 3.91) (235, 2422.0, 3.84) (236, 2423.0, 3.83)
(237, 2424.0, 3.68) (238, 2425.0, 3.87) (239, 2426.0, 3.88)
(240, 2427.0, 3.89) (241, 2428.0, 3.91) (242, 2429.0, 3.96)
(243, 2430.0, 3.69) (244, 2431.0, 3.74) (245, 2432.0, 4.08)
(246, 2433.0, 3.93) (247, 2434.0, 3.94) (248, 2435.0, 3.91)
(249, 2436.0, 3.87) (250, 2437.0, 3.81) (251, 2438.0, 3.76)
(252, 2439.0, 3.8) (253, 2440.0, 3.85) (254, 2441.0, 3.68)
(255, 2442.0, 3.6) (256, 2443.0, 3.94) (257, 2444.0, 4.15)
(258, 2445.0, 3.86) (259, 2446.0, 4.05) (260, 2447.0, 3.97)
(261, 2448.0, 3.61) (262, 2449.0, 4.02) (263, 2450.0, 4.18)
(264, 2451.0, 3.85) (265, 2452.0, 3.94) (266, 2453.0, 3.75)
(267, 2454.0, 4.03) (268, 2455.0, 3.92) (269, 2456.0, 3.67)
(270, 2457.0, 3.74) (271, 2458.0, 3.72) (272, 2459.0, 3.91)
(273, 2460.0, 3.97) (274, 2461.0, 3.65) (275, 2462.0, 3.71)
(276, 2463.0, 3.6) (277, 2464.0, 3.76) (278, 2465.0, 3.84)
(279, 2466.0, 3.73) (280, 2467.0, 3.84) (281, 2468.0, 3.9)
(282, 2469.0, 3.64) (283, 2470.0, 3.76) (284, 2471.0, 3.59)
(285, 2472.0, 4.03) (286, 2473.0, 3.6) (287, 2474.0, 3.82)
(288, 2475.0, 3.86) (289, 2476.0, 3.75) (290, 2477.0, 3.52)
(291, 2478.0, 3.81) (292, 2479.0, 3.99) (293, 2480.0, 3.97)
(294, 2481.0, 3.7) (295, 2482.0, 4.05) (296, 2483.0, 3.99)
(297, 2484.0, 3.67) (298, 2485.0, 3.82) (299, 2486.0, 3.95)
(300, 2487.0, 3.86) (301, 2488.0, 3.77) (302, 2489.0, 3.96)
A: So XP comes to 16.4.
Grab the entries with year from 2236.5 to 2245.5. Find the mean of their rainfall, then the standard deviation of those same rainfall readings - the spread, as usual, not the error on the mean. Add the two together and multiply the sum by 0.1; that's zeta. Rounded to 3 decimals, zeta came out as 0.440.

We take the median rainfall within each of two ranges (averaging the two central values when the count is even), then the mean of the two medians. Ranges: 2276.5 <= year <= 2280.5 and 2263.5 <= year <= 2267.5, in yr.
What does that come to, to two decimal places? 4.34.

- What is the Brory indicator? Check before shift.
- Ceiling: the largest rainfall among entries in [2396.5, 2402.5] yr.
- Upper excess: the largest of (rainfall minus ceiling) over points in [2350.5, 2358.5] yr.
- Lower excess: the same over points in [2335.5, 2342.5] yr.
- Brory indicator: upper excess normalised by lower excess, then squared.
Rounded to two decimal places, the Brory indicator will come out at 1.34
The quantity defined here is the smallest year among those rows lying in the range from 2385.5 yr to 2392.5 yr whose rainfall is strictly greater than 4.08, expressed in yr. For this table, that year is 2387.0 yr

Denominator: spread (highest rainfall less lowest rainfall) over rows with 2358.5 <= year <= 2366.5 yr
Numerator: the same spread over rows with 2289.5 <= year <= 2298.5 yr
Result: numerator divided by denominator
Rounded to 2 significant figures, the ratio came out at 0.93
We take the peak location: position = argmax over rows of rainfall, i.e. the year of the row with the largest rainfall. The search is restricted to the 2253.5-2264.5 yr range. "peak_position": 2263.0 yr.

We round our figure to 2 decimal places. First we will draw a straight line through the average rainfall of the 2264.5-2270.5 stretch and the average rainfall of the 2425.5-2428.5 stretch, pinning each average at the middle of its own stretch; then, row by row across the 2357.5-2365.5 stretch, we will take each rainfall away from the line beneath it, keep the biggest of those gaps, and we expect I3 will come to 0.15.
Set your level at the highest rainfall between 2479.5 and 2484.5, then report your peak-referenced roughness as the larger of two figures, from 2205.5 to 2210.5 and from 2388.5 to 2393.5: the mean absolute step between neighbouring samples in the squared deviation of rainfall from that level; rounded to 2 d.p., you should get 0.08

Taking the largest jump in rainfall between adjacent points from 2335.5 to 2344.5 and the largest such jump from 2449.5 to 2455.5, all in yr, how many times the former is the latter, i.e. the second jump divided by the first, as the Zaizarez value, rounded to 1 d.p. 0.7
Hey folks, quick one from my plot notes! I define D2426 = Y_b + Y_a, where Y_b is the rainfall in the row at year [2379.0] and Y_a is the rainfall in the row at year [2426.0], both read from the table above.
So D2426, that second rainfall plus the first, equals 7.9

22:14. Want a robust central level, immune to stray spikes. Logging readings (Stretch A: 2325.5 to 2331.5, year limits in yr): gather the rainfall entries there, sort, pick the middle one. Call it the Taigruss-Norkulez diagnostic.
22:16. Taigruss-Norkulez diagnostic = 4.12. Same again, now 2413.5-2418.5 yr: 3.84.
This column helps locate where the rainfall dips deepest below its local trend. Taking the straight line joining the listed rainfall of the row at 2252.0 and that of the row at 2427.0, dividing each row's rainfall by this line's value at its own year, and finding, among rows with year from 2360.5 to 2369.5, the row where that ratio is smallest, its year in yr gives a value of 2369.0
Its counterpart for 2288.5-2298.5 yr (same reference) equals 2291.0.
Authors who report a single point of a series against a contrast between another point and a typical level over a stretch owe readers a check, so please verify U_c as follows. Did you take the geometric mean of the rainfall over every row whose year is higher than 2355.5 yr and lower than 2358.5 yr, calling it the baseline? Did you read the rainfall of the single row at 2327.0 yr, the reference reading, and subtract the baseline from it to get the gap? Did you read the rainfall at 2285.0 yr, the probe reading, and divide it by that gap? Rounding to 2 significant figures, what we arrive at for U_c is -23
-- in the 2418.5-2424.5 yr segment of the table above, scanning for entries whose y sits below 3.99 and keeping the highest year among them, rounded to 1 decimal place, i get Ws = 2424.0 yr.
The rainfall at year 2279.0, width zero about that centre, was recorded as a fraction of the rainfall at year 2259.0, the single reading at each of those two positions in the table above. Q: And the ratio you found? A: 0.93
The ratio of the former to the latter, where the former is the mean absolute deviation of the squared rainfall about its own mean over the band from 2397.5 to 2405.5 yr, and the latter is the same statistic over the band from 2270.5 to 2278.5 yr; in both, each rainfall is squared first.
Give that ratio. 0.67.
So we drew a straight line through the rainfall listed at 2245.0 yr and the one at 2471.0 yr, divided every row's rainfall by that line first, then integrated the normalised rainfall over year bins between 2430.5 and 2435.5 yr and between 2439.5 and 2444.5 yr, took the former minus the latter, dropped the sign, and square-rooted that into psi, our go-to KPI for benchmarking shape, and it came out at 0.25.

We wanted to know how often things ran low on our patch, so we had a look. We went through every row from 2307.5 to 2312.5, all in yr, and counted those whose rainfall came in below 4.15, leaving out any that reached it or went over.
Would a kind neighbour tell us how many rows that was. 2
